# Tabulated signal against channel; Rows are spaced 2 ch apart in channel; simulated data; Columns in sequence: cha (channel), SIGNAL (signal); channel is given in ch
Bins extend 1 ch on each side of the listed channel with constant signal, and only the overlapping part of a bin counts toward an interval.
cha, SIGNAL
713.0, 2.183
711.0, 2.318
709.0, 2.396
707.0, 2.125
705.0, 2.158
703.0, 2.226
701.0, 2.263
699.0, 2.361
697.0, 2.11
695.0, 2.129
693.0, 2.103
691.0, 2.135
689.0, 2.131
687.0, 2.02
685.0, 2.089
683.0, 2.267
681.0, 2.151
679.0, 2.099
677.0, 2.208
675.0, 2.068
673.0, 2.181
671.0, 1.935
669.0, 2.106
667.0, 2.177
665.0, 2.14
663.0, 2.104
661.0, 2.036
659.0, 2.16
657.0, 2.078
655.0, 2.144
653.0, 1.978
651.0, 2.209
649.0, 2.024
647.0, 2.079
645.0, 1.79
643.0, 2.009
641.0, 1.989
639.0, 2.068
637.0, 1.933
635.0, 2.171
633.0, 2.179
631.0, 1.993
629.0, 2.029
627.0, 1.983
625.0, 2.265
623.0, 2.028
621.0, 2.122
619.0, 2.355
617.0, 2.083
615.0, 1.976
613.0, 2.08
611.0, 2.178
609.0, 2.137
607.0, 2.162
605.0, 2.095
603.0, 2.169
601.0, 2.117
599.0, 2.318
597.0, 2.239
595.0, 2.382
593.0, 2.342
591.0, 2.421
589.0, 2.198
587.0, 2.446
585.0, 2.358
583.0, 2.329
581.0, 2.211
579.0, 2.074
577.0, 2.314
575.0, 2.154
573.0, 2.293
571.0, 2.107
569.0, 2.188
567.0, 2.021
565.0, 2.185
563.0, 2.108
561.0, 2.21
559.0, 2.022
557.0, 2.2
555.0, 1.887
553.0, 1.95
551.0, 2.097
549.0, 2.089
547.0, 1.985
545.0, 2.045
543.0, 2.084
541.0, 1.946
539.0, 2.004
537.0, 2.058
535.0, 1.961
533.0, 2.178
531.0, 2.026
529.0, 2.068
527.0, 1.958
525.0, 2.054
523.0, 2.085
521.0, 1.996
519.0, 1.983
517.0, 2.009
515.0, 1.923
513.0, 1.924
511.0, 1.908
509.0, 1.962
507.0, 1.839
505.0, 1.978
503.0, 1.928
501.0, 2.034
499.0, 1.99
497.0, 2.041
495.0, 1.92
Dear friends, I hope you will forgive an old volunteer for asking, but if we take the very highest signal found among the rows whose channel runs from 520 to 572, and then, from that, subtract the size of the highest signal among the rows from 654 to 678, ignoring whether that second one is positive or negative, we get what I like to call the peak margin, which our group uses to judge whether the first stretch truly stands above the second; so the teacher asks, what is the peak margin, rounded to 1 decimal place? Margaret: 0.0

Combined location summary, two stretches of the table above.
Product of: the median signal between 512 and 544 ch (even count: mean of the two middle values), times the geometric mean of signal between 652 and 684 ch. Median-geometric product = 4.24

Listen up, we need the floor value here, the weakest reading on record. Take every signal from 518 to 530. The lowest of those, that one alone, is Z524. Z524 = 1.958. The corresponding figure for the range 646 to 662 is 1.978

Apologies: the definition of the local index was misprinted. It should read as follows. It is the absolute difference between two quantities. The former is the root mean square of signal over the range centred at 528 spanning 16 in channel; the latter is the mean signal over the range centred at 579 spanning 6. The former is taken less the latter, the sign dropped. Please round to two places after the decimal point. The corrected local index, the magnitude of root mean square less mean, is 0.16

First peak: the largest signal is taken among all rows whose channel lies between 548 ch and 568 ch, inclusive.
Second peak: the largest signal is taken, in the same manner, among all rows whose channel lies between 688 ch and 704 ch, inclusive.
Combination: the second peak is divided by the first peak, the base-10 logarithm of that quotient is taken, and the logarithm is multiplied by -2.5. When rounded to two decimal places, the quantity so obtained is -0.07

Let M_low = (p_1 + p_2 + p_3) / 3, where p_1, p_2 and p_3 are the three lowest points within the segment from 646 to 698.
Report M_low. 1.98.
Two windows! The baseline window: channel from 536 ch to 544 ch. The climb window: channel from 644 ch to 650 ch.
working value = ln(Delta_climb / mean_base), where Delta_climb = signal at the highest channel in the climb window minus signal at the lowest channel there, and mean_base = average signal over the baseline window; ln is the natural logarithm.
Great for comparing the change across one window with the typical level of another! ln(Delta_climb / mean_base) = -2.16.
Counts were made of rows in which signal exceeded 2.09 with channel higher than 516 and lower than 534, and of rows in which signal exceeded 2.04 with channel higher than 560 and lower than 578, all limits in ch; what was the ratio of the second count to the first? 8.0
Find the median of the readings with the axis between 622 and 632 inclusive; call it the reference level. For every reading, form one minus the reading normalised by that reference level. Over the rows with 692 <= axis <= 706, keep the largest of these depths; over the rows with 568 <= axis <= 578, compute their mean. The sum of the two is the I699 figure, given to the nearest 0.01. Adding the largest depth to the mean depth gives -0.13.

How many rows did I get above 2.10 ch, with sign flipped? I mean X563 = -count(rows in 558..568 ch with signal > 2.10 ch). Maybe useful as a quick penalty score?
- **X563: -3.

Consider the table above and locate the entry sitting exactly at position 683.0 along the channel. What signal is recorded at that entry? 2.267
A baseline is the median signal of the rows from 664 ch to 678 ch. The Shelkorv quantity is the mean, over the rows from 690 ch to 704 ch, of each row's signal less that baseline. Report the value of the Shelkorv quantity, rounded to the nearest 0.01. 0.05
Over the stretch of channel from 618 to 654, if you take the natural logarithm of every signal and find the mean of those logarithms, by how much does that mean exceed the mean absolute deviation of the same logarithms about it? 0.68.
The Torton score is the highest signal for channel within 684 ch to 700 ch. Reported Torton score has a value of 2.361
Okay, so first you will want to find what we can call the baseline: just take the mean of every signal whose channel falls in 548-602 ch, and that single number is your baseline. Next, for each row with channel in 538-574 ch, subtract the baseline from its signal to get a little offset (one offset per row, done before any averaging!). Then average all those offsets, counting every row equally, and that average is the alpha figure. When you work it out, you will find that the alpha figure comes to -0.12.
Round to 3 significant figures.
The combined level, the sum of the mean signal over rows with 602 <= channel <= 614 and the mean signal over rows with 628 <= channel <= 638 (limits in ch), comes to 4.20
